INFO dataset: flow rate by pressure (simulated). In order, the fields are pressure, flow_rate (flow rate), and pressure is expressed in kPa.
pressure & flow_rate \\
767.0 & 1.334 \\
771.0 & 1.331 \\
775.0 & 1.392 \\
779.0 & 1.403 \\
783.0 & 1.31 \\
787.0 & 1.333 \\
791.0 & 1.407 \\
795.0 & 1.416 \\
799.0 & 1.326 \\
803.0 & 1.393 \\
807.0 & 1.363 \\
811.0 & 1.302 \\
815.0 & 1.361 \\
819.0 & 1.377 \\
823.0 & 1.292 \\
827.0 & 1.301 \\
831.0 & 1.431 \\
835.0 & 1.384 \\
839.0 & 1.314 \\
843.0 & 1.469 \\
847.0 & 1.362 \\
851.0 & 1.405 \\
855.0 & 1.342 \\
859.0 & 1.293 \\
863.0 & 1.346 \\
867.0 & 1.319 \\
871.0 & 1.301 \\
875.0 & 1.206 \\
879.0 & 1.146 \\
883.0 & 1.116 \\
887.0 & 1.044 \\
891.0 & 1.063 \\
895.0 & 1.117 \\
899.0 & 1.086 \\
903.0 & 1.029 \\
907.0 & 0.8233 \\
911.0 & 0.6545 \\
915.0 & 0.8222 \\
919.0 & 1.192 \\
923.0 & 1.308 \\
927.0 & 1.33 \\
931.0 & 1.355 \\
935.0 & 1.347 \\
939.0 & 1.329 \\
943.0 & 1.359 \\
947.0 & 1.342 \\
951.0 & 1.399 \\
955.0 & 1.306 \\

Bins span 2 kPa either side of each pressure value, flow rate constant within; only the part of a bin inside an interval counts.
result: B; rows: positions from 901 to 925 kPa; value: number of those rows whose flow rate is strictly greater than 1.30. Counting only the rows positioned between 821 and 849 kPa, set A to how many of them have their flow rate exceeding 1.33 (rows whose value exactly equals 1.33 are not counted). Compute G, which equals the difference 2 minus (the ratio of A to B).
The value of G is -2.0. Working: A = 4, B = 1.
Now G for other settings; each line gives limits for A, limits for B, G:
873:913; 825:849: 2.0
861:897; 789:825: 1.9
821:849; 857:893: 0.7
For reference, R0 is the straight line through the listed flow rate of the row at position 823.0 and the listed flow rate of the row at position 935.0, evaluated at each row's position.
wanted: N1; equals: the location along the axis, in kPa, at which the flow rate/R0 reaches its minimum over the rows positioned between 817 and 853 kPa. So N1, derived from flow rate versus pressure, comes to 823.0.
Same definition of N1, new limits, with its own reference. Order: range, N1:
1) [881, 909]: 907.0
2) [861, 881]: 879.0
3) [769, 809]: 783.0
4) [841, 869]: 859.0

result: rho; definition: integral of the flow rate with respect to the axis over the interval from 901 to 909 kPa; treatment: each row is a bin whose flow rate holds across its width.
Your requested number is 7.4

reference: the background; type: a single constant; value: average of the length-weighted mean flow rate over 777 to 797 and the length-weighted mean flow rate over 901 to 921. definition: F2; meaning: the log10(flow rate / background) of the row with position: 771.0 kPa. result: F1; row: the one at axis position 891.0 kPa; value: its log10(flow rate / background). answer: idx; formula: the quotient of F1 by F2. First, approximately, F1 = -0.030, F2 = 0.068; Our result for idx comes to -0.4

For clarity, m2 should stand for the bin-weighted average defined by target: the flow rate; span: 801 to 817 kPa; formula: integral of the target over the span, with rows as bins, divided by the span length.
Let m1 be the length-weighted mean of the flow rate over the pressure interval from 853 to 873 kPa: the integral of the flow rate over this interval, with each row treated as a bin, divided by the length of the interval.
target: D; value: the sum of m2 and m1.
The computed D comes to 2.67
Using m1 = 1.32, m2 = 1.35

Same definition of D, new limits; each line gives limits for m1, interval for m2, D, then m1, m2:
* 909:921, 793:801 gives 2.26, 0.89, 1.37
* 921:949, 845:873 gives 2.68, 1.34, 1.34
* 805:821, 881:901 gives 2.44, 1.35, 1.09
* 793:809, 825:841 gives 2.73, 1.37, 1.36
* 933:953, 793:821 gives 2.72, 1.36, 1.36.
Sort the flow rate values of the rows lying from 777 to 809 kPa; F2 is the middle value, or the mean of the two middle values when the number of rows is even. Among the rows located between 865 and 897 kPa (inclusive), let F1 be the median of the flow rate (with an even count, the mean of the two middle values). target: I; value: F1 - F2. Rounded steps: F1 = 1.13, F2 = 1.38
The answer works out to -0.25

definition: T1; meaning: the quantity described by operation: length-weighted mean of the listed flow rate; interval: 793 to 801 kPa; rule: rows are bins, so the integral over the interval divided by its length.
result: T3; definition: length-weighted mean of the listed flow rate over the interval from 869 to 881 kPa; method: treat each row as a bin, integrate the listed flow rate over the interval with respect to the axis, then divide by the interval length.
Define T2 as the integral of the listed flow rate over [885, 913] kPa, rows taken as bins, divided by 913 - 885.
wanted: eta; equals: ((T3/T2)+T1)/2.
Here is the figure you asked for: 1.31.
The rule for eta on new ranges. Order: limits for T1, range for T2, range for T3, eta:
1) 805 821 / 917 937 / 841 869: 1.20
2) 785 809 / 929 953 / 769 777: 1.19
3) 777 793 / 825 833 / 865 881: 1.14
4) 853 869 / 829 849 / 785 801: 1.15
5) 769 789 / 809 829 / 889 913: 1.04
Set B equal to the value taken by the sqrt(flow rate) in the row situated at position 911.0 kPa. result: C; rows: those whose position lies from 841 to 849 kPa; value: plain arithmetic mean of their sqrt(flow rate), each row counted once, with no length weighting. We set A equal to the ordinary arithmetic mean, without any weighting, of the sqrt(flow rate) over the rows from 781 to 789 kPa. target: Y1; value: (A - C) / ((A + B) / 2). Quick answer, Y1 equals -0.041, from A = 1.15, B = 0.81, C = 1.190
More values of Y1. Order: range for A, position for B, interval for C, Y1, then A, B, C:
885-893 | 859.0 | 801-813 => -0.126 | 1.03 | 1.14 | 1.163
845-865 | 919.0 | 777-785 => -0.003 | 1.16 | 1.09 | 1.165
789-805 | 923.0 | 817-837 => 0.011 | 1.18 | 1.14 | 1.165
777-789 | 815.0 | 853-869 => 0.009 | 1.16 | 1.17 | 1.151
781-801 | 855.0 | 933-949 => 0.005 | 1.17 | 1.16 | 1.159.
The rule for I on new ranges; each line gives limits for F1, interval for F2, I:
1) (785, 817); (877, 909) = 0.29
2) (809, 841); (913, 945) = 0.01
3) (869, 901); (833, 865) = -0.24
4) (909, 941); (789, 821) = -0.05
